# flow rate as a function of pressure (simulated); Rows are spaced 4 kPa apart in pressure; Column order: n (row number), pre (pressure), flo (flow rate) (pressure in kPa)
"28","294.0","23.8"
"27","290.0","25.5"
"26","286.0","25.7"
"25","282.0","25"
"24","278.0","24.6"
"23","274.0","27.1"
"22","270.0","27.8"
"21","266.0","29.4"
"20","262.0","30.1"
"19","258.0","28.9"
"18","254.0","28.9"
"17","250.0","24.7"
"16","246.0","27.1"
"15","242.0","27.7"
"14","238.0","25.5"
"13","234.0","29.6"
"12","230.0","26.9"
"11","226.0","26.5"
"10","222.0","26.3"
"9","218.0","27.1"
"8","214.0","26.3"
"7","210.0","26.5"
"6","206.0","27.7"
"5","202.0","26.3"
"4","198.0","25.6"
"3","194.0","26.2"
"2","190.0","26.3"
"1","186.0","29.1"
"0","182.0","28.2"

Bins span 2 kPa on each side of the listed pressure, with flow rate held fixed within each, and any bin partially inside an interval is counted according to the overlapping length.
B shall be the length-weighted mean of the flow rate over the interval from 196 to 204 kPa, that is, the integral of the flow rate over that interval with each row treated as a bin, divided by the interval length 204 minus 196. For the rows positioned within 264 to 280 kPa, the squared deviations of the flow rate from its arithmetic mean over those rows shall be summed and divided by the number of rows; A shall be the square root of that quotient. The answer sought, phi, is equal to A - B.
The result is -24.2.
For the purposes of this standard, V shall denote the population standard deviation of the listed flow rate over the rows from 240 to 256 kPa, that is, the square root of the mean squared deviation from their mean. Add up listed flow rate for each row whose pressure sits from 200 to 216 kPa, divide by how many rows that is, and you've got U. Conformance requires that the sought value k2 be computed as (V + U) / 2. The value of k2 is 14.1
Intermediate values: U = 26.7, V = 1.5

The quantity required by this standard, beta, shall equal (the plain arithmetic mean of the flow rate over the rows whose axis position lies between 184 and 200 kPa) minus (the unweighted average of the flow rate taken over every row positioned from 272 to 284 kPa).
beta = 1.2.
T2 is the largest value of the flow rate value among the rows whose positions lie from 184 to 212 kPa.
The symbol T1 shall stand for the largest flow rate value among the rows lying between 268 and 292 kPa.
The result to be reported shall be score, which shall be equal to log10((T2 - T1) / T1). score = -1.33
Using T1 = 27.8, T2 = 29.1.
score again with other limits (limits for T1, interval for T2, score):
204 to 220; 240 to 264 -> -1.06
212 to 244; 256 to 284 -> -1.77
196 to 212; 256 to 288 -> -1.06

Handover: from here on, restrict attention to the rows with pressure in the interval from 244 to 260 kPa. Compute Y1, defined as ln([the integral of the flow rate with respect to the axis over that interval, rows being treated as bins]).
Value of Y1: 6.08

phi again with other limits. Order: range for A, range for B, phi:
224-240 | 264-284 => -25.3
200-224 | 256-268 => -28.9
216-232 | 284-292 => -25.3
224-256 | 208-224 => -25.0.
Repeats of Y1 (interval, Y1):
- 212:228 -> 6.05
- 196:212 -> 6.05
